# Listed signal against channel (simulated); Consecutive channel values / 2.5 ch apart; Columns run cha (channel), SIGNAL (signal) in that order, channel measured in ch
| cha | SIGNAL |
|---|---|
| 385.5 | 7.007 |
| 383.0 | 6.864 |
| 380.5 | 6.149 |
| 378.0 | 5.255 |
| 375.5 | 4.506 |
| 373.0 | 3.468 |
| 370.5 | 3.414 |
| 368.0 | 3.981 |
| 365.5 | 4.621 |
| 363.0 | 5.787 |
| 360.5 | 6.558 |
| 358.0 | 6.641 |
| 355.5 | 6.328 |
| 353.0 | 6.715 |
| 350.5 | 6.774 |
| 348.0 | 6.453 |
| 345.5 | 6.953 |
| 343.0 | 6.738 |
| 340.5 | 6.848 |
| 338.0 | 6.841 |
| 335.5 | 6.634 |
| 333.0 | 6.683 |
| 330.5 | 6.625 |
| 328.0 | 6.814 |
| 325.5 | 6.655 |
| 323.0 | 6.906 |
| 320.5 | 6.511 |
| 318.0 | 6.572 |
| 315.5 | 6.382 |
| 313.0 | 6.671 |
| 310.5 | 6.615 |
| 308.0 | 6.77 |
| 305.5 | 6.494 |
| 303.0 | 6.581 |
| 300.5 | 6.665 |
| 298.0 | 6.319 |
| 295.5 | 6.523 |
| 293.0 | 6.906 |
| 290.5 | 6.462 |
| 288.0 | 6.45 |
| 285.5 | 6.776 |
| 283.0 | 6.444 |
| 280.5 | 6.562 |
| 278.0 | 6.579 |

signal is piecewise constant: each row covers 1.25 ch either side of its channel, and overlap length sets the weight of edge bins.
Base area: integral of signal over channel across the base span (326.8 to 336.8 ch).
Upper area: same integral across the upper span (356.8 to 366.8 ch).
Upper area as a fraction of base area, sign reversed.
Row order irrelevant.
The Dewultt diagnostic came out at -0.88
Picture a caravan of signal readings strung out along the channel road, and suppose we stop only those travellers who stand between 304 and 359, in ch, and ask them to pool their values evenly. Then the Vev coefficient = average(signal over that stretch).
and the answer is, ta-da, 6.66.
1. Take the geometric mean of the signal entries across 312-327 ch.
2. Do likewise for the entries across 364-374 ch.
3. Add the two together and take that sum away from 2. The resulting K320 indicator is -8.5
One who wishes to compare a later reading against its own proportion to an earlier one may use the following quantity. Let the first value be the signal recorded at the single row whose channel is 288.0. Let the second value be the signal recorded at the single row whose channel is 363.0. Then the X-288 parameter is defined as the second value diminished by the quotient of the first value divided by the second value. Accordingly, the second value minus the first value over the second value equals 4.7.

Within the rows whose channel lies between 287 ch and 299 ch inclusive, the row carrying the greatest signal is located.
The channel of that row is 293.0 ch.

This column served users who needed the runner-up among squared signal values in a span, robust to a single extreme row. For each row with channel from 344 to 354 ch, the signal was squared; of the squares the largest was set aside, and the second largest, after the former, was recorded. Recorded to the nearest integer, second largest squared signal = 46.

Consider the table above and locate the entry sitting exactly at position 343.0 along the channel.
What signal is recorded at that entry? 6.738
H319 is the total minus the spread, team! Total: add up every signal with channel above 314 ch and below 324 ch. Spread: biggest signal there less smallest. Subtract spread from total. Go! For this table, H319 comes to 26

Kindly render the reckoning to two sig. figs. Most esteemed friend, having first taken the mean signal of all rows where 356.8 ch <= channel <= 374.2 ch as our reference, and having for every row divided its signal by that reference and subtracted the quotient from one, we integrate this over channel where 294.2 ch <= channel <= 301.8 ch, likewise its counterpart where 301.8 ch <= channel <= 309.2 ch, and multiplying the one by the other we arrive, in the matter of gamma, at 6.2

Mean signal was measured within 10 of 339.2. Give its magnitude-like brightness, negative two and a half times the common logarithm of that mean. -2.07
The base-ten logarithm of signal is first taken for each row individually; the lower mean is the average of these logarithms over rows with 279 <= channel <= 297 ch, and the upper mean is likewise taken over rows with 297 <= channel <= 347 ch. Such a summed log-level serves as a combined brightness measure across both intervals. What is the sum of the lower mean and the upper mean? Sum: 1.64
